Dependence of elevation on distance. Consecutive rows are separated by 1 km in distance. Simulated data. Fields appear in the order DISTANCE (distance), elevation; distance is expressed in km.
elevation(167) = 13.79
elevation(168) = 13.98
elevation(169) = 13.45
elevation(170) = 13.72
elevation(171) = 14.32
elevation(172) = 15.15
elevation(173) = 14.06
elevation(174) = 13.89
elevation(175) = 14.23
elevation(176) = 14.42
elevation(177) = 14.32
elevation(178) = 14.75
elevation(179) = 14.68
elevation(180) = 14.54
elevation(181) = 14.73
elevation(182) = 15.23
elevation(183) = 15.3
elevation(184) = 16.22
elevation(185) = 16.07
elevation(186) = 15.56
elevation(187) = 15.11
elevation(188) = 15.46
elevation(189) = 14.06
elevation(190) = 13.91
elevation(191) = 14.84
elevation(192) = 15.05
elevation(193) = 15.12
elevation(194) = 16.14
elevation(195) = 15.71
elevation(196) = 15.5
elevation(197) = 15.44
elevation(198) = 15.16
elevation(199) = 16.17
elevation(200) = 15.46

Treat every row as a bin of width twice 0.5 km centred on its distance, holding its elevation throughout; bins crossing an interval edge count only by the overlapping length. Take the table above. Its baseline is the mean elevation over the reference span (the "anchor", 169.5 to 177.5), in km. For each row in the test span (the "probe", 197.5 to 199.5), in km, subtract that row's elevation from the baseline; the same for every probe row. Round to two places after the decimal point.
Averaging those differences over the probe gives -1.40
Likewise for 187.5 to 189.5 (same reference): -0.50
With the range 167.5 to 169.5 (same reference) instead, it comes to 0.55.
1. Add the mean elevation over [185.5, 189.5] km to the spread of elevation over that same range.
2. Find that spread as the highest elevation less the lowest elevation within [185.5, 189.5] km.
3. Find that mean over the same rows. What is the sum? 16.5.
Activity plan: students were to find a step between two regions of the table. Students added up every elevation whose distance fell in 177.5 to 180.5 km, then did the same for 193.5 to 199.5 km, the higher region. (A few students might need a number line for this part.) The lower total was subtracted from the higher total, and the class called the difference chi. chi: 50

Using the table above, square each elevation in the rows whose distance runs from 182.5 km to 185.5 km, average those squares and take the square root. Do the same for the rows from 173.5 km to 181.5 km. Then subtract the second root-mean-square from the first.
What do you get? 1.42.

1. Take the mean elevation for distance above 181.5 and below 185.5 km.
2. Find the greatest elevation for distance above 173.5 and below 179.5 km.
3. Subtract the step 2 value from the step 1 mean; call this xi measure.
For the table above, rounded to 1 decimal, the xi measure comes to 1.0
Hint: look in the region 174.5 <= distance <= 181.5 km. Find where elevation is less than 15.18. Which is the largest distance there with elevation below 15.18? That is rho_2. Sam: 181 km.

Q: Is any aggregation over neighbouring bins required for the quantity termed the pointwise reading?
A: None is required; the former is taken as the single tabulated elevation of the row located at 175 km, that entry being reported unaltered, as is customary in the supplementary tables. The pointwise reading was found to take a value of 14.23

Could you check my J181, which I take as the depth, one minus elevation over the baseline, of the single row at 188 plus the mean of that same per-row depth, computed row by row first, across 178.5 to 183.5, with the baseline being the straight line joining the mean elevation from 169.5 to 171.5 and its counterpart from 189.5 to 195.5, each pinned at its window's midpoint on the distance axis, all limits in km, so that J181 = -0.061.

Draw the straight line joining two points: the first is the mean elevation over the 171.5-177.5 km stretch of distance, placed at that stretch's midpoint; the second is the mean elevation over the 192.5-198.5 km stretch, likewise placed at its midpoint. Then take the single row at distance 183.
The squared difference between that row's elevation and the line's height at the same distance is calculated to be 0.23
